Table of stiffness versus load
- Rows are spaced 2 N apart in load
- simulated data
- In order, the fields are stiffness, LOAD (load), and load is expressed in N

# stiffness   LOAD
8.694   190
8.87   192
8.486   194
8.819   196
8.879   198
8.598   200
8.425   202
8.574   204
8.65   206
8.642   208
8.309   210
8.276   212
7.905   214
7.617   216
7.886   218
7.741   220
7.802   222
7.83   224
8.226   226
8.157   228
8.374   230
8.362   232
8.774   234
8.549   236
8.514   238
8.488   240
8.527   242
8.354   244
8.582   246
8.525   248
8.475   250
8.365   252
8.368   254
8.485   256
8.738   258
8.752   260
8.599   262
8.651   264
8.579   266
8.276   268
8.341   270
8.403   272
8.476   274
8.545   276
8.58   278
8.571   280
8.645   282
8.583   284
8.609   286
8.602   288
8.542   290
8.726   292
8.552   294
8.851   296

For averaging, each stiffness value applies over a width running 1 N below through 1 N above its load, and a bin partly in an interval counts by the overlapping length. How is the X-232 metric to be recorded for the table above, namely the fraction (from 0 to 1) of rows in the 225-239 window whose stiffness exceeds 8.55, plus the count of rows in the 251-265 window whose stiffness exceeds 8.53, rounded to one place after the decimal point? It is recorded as 4.1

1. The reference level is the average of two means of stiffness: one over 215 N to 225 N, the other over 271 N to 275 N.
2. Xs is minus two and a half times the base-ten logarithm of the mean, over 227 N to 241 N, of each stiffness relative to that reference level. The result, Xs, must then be -0.046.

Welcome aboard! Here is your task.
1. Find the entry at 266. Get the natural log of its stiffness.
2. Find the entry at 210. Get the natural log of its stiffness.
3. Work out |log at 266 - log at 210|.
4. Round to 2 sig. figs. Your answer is 0.032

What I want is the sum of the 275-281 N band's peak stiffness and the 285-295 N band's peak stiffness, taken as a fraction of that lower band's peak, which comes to 2.02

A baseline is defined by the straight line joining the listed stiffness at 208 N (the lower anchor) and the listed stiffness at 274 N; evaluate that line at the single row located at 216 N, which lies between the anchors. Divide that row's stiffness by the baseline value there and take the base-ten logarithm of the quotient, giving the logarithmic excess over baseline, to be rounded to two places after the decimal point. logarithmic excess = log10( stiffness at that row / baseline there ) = -0.05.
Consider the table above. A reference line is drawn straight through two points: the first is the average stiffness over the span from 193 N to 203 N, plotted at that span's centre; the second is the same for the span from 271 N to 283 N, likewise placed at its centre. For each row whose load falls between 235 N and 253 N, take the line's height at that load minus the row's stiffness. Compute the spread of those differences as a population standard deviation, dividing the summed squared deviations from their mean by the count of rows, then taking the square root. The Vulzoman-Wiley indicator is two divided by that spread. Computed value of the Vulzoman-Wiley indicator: 28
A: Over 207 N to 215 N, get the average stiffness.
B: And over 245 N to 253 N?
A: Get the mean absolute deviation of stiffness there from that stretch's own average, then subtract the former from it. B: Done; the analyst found -8.22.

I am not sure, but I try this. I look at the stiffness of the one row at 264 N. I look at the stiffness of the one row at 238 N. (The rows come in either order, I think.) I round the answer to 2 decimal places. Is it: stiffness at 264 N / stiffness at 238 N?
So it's 1.02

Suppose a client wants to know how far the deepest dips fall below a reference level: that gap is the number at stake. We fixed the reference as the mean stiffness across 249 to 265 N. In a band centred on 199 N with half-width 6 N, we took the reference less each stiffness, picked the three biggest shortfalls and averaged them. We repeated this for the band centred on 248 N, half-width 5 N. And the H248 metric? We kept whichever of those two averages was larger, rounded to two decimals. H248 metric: 0.16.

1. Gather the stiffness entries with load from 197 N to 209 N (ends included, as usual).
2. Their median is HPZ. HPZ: 8.62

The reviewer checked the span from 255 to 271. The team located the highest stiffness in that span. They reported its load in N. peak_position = 260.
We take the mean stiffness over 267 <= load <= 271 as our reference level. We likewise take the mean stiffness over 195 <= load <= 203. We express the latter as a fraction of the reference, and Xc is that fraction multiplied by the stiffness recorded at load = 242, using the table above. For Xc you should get 8.91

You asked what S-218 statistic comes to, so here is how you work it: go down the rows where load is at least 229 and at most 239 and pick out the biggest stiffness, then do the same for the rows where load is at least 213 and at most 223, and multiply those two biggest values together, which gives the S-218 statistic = 69.4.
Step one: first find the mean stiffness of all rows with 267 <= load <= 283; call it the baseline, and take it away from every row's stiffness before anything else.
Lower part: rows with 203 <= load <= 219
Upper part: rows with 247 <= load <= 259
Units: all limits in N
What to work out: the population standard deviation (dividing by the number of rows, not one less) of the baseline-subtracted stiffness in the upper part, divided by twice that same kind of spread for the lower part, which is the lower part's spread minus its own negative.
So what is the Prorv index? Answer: 0.17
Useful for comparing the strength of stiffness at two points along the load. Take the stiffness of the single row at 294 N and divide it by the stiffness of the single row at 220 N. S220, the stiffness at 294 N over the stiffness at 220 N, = 1.10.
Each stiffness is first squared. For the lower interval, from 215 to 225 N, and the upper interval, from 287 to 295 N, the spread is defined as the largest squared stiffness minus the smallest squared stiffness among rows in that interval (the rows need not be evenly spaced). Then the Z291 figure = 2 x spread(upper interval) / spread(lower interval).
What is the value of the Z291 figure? 1.5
